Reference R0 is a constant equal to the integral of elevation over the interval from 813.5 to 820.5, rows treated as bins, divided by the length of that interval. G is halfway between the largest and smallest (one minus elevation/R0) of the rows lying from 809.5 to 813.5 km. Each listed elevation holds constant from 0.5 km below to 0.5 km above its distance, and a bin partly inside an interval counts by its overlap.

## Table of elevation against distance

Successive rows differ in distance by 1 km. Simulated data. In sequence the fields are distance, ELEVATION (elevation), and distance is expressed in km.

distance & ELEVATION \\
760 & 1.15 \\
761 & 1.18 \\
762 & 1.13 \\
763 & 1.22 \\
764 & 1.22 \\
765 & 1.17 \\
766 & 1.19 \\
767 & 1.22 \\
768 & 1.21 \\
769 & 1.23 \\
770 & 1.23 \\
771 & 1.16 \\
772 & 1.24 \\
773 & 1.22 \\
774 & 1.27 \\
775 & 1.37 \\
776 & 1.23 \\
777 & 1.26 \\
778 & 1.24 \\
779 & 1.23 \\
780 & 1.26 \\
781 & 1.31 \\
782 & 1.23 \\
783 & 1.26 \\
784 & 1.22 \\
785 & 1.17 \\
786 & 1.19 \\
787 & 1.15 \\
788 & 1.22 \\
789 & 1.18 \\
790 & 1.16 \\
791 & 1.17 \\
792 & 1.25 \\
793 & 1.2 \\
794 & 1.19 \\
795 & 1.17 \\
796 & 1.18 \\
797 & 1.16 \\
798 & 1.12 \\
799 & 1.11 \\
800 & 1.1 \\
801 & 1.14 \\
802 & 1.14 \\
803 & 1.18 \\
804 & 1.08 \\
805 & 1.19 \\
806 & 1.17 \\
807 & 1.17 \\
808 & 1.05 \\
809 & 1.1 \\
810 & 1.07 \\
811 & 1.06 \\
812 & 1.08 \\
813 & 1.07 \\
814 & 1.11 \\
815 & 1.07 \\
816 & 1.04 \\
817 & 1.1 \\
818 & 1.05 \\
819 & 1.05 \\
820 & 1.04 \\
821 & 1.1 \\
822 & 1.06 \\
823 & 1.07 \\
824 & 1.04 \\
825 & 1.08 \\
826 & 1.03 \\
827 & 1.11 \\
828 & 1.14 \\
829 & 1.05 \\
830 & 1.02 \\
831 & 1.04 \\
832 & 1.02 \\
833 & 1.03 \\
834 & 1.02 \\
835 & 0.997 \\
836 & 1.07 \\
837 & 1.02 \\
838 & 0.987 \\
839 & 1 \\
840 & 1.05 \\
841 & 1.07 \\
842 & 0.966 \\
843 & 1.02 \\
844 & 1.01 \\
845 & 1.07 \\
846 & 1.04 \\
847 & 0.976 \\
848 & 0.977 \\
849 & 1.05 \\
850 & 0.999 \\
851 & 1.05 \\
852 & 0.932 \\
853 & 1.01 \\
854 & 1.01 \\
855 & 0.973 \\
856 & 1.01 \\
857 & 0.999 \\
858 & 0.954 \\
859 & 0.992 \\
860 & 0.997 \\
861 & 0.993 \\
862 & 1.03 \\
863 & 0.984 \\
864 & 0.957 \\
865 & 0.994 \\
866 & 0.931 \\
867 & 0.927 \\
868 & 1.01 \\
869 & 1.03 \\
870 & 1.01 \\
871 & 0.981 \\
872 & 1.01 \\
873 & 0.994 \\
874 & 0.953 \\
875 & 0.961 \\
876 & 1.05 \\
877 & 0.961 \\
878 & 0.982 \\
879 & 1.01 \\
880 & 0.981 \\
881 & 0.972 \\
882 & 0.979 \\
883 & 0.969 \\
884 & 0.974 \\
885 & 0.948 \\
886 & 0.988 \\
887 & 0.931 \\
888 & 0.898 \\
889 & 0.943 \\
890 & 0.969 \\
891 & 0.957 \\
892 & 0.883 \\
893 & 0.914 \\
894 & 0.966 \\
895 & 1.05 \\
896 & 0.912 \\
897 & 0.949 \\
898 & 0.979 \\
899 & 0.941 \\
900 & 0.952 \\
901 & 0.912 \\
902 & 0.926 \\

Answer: 0.00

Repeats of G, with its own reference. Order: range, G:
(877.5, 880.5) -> 0.07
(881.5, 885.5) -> 0.10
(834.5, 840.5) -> 0.03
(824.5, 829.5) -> -0.02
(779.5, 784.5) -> -0.19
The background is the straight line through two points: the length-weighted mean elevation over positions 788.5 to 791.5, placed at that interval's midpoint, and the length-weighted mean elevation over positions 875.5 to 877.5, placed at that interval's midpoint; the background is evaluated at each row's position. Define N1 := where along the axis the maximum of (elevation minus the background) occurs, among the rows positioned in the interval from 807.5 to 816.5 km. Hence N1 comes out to 814 km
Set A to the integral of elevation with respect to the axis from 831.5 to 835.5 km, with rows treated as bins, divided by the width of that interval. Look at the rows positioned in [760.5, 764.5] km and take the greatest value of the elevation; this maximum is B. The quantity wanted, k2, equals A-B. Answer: -0.203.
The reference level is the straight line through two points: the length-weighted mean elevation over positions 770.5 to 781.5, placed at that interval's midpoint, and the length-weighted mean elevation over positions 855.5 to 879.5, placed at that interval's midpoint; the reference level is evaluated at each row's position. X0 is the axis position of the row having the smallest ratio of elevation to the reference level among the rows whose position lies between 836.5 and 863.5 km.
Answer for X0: 852 km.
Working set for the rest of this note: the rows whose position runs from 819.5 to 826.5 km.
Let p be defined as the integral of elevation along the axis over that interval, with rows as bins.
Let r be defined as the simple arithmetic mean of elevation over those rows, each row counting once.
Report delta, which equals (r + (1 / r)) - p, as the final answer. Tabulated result -5.4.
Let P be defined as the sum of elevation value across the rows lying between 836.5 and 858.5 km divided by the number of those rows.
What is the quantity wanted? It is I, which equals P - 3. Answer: -1.99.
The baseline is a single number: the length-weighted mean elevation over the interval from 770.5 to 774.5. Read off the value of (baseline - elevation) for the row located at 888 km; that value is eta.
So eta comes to 0.32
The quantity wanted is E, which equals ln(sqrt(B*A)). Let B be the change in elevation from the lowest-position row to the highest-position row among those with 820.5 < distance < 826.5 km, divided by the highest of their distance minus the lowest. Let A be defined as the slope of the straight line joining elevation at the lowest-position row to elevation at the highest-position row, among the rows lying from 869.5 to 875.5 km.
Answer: -4.45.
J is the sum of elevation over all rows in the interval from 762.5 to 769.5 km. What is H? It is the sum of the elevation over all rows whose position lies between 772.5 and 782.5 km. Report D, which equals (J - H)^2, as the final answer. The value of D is 17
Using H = 13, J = 8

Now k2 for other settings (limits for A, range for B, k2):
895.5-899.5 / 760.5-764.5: -0.275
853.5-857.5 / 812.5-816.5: -0.112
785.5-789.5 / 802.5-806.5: -0.005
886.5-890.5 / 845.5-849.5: -0.115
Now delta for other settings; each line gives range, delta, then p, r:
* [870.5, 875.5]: -2.9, 4.9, 0.98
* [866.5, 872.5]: -4.0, 6.0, 0.99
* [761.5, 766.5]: -3.9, 5.9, 1.19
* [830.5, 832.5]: -0.1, 2.1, 1.03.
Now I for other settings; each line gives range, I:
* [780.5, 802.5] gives -1.82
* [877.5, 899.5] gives -2.04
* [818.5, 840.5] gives -1.95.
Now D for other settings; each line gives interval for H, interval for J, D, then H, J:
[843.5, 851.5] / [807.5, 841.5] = 769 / 8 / 36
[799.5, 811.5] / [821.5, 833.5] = 1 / 13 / 13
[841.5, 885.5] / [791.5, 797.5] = 1330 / 44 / 7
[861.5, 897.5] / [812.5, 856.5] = 114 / 35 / 46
